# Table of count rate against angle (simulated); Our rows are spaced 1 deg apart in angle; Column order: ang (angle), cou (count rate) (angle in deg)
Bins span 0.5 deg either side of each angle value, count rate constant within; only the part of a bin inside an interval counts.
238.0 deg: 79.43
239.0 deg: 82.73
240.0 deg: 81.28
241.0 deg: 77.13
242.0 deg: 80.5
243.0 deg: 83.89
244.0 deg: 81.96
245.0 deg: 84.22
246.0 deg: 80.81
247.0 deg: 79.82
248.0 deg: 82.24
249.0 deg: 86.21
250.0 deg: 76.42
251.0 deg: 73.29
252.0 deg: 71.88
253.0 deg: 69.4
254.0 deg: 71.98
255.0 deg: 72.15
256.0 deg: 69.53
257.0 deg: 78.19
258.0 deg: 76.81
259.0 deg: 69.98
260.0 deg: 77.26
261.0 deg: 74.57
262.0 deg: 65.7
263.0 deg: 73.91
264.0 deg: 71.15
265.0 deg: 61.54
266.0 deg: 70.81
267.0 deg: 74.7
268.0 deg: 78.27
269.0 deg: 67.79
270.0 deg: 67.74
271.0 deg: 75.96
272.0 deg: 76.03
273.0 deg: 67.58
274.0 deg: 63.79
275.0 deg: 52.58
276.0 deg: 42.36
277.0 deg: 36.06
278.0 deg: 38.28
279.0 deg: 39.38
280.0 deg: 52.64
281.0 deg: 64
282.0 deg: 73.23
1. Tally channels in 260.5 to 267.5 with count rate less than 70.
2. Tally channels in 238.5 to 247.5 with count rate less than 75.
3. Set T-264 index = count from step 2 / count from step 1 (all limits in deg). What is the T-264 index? 0.0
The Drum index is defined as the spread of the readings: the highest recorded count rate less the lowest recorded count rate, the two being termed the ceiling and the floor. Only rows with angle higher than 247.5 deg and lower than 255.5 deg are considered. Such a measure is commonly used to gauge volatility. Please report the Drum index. 17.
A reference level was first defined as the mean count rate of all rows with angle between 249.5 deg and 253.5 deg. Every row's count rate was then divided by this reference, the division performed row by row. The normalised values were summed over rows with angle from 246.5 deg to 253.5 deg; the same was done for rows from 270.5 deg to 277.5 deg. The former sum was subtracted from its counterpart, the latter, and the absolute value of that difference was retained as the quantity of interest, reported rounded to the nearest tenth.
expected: 1.7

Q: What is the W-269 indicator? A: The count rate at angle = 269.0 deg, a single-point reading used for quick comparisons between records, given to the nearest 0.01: 67.79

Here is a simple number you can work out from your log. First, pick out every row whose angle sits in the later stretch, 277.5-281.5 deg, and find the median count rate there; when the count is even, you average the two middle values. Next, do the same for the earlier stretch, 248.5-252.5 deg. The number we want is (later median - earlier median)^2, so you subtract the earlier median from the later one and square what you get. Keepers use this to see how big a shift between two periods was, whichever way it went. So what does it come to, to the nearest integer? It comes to 832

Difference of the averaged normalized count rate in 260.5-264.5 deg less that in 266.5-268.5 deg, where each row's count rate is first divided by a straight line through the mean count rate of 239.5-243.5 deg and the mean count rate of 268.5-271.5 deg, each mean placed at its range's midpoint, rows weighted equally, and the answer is -0.10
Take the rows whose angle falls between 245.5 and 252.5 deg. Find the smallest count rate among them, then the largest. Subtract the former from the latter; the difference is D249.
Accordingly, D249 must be 14.3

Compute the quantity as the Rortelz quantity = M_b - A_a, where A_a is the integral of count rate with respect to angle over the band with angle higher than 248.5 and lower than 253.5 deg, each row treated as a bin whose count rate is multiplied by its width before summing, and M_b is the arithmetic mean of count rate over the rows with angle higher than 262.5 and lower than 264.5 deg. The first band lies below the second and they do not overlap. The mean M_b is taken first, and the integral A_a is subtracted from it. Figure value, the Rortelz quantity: -305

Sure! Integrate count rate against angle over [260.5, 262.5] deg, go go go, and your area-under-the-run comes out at 140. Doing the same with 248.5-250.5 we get 163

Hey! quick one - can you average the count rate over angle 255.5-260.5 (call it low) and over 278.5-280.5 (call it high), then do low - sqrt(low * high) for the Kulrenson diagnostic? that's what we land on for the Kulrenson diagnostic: 16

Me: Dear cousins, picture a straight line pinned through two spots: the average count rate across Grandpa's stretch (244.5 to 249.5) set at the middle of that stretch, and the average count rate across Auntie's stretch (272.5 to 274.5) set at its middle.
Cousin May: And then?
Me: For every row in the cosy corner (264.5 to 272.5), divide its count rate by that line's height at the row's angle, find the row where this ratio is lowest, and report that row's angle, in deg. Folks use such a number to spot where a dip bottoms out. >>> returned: 265.0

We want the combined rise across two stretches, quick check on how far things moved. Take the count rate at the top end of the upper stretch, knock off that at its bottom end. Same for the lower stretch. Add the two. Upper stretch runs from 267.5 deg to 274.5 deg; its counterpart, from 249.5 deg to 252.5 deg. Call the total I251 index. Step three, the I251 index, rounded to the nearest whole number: -19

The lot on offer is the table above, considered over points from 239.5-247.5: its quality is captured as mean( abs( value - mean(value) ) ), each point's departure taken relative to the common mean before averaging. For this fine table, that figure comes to 1.6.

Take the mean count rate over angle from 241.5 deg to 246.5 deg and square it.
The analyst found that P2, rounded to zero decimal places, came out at 6769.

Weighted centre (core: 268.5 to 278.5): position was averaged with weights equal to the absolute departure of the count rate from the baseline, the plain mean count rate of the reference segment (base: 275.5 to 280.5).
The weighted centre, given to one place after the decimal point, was 271.9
